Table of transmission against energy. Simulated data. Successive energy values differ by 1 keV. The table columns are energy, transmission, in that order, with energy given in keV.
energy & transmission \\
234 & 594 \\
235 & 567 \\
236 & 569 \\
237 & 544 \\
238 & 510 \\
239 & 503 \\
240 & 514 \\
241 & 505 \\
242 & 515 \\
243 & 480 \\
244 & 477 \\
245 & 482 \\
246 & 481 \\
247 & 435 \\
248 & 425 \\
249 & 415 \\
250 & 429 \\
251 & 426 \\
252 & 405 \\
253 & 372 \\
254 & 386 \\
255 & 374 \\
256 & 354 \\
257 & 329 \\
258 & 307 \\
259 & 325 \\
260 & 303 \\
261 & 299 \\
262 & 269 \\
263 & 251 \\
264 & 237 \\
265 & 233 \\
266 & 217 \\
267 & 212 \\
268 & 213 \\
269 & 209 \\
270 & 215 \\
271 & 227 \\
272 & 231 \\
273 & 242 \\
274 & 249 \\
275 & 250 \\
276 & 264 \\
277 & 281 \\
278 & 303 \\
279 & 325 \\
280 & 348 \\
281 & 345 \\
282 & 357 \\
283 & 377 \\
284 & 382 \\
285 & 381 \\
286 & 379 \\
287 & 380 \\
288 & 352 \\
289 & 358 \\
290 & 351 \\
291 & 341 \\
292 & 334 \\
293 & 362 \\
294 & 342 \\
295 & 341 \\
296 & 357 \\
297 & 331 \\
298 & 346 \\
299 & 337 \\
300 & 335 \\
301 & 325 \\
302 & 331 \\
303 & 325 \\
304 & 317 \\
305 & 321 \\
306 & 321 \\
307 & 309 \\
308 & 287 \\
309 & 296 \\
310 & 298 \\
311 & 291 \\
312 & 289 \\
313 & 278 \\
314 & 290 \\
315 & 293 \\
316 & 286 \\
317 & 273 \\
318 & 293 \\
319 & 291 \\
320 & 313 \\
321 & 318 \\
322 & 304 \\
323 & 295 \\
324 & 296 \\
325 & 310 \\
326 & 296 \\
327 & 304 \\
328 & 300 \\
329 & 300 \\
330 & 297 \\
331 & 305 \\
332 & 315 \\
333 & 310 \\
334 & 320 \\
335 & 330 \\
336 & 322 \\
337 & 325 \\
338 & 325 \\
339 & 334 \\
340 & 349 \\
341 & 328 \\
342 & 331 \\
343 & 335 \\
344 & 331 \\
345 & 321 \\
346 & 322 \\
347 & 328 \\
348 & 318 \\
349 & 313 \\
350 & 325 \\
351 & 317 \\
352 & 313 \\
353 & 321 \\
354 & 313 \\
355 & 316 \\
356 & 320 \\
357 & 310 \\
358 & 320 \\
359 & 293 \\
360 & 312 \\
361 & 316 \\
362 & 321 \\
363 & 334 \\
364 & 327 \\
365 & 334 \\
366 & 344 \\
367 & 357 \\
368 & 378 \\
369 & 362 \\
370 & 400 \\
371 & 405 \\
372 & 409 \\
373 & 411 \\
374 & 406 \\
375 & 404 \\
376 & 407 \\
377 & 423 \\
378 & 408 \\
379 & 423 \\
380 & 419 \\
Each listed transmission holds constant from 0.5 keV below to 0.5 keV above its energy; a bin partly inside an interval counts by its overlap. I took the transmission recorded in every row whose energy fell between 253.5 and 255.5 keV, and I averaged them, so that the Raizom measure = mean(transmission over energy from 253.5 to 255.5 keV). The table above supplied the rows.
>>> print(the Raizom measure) 380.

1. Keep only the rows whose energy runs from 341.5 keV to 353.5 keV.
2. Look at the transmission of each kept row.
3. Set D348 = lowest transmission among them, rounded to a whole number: 313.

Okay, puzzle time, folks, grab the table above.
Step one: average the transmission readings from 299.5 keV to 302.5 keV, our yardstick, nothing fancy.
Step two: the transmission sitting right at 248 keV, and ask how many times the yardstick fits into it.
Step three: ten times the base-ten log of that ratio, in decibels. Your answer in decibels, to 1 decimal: 1.1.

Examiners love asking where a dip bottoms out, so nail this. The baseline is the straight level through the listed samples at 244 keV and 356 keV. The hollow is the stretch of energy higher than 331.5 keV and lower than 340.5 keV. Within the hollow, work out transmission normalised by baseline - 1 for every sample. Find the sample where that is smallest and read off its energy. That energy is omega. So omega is 333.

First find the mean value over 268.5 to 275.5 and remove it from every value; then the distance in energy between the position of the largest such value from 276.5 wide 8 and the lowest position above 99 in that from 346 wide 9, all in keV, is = 62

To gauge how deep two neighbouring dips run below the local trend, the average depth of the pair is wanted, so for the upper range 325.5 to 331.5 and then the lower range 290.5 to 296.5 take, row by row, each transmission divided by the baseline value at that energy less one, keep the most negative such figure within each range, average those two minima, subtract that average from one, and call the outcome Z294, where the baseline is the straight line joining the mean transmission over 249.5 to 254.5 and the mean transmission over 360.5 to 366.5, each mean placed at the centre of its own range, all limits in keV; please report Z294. 1.14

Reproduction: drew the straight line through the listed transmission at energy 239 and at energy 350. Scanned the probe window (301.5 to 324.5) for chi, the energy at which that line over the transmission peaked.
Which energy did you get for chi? 317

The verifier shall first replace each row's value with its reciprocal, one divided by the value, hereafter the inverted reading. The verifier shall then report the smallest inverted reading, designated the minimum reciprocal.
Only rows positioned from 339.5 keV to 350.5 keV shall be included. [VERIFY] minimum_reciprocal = 0.0029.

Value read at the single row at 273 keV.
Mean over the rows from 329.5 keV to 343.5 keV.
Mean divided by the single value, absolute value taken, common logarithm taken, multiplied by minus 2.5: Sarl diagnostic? -0.31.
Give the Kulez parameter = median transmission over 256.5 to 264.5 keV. 301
